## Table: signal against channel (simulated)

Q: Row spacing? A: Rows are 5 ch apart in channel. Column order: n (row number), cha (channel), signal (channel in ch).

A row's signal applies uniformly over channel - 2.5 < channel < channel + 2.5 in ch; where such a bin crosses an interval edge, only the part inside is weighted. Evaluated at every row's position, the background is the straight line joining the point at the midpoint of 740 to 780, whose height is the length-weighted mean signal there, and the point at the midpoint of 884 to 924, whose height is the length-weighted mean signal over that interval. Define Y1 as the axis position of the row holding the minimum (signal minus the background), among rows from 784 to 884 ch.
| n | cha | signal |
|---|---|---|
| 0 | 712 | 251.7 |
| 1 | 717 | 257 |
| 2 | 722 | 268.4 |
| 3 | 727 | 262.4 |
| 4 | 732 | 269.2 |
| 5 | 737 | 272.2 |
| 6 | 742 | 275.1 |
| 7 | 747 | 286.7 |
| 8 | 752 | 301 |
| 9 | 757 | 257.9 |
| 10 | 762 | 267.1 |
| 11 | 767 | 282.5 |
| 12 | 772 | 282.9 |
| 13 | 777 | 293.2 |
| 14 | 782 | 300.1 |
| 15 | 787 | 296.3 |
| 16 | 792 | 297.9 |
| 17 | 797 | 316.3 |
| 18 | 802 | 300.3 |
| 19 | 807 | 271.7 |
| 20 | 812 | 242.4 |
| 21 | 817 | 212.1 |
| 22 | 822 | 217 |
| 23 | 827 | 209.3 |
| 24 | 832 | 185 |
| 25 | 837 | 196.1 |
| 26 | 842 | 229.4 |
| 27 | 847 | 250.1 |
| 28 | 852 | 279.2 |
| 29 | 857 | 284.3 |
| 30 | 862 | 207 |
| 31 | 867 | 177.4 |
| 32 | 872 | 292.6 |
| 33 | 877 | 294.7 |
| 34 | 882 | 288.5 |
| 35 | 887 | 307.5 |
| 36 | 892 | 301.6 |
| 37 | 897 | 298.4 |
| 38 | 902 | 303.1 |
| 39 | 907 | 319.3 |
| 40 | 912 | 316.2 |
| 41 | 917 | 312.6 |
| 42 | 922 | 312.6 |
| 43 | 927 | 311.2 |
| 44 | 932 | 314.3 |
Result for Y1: 867 ch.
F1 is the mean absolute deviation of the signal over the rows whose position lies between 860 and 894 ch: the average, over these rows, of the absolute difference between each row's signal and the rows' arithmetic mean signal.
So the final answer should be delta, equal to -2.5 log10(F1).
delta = -4.1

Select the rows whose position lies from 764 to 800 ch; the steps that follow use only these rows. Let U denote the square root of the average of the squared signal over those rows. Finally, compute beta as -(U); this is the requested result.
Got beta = -296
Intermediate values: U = 296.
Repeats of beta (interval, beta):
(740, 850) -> -265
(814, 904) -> -256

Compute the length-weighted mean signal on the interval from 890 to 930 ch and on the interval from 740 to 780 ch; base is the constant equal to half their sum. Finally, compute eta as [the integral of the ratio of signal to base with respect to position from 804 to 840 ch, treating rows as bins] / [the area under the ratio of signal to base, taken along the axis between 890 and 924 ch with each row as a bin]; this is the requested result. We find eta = 0.75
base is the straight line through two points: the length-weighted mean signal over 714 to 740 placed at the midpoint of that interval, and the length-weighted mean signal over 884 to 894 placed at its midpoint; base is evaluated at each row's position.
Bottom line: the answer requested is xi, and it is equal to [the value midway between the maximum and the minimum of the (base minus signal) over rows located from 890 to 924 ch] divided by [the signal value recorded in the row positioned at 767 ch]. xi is -0.01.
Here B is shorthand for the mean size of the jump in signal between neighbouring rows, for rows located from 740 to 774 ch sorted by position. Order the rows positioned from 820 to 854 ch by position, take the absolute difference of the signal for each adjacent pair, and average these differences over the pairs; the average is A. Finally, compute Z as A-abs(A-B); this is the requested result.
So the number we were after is 16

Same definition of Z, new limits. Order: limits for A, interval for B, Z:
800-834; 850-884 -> 2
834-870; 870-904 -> 7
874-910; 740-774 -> 3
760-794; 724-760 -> -1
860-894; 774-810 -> 13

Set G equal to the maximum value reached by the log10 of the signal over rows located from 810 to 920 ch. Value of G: 2.50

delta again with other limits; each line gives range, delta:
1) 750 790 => -2.7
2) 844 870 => -3.9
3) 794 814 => -3.5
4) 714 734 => -1.6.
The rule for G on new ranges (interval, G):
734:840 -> 2.50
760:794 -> 2.48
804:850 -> 2.43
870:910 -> 2.50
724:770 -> 2.48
